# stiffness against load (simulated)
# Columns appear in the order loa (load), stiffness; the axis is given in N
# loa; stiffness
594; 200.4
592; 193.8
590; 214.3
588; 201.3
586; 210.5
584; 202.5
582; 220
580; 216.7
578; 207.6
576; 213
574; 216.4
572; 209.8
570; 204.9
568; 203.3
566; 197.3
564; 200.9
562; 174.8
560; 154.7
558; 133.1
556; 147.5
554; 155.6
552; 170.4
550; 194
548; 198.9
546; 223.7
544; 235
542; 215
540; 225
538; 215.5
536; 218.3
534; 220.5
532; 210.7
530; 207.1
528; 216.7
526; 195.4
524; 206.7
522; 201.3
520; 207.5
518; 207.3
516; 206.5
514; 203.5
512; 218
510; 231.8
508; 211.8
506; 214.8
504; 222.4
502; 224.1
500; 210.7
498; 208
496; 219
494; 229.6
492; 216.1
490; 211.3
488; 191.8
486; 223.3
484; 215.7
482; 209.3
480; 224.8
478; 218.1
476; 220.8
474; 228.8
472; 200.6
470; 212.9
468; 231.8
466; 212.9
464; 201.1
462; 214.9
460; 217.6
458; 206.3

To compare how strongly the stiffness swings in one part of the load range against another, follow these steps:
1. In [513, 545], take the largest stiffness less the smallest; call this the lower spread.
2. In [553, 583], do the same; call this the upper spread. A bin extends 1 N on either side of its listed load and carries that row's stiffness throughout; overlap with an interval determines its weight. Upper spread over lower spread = 2.2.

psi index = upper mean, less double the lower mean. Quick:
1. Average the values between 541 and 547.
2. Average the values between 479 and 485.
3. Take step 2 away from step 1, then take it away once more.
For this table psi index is -209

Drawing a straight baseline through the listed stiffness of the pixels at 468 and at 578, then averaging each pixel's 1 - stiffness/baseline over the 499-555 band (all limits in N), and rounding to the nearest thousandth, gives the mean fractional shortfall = 0.042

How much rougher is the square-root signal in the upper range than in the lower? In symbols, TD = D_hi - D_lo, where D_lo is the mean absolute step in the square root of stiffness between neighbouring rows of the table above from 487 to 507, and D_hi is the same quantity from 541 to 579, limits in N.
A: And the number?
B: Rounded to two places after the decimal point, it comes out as 0.13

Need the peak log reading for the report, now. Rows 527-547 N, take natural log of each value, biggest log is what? 5.46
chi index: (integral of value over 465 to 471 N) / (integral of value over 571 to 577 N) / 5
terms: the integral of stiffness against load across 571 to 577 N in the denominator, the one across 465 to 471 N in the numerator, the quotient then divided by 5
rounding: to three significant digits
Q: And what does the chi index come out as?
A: 0.206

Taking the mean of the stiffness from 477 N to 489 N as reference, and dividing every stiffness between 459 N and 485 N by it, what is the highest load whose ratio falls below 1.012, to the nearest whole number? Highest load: 484 N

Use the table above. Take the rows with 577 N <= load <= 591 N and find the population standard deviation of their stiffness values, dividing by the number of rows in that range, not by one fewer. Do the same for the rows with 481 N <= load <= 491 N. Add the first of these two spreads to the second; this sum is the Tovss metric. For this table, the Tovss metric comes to 17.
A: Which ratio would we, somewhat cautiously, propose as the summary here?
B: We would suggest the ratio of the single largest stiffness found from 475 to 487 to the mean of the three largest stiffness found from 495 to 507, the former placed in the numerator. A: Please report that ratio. 1.01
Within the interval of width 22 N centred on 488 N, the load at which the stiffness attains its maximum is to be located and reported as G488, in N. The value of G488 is 494 N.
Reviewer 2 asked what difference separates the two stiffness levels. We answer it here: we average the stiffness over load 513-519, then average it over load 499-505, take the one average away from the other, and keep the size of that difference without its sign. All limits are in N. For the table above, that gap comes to 13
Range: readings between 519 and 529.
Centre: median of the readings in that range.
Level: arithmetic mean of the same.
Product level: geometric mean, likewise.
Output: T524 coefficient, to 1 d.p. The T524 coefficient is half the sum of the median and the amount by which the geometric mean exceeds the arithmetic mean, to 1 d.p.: 103.3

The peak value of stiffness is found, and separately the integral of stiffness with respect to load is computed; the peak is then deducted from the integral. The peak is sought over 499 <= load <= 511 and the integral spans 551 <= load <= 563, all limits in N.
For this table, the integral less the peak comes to 1640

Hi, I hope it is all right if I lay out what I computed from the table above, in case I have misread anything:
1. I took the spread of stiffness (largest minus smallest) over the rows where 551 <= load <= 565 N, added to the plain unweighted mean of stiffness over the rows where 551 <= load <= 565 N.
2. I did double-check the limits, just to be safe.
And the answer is 230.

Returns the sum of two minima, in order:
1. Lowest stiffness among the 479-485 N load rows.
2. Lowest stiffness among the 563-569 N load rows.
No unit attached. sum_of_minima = 407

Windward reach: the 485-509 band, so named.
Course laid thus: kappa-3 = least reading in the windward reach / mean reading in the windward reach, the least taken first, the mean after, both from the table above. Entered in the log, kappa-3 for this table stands 0.89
